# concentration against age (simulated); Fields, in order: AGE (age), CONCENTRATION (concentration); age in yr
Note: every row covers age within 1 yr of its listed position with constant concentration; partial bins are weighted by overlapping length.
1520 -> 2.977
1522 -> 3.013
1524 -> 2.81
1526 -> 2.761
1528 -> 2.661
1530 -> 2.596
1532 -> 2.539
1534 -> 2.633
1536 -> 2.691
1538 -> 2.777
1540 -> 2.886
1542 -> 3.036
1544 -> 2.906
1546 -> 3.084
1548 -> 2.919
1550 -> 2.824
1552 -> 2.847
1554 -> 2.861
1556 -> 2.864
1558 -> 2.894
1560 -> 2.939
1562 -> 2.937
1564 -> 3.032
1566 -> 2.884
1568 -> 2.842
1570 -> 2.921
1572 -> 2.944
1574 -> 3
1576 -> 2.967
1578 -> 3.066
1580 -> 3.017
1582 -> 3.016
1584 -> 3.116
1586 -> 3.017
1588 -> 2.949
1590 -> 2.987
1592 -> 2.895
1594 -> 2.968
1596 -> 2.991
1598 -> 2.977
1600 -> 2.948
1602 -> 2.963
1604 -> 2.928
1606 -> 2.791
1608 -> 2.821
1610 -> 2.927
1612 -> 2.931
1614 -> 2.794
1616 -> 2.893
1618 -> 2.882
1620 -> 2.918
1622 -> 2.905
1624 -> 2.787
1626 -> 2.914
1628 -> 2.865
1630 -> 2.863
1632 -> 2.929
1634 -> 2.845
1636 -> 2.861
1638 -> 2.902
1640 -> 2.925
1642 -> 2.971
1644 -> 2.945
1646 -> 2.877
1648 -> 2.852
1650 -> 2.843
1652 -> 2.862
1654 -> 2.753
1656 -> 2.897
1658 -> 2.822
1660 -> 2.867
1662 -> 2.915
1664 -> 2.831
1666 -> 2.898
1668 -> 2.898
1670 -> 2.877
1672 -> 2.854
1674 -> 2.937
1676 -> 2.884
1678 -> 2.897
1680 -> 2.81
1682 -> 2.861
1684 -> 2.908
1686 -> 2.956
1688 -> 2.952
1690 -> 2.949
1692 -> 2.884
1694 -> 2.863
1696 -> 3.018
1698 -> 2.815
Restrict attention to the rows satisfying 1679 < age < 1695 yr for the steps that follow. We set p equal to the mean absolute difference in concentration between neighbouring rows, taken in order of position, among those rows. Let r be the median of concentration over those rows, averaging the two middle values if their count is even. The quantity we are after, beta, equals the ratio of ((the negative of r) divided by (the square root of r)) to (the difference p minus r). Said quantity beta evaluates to 0.595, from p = 0.03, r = 2.90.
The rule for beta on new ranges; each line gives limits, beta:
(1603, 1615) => 0.607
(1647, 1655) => 0.602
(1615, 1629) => 0.600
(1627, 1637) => 0.600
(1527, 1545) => 0.632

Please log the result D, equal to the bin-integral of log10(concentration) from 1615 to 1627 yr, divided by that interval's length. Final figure 0.460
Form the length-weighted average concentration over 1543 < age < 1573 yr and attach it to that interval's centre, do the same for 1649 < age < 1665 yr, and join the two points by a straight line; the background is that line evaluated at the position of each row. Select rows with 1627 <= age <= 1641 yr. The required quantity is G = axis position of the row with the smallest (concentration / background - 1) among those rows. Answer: 1634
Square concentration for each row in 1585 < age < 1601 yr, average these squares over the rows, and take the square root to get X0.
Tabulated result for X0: 2.97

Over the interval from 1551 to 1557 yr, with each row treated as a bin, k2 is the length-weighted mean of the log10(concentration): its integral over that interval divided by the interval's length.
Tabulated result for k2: 0.456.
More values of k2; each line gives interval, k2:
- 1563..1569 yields 0.465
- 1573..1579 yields 0.479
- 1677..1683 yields 0.456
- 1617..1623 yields 0.463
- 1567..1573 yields 0.463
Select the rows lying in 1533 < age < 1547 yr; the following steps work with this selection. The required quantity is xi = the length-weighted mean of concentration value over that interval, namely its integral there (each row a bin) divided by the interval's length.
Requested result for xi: 2.86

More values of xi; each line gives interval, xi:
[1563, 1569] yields 2.92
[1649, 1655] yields 2.82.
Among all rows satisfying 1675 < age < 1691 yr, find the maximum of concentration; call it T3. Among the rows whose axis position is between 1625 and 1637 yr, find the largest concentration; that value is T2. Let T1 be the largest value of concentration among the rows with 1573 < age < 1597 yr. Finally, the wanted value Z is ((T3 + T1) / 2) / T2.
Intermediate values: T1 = 3.116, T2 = 2.929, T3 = 2.956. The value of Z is 1.04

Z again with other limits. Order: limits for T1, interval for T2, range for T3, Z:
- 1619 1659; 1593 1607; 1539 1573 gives 1.01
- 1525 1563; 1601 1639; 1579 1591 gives 1.05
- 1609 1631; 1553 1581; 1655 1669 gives 0.95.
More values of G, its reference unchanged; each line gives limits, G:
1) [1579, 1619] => 1606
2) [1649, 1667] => 1654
